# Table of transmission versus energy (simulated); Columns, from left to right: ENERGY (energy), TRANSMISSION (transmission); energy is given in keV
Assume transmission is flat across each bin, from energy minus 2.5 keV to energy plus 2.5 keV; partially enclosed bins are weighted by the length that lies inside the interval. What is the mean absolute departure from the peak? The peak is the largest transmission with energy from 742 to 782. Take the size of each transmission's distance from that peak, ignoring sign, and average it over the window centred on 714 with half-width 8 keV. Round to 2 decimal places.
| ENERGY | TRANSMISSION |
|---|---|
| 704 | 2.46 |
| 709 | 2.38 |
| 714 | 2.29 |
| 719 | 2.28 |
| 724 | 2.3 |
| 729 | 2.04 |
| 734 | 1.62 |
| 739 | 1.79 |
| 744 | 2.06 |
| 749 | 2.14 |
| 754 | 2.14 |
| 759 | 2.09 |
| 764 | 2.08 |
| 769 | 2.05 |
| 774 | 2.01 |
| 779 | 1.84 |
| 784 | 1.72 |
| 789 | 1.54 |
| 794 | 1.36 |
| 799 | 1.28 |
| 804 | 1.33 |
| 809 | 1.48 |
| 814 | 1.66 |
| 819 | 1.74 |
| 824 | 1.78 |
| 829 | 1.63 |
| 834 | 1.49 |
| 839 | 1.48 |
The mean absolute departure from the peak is 0.18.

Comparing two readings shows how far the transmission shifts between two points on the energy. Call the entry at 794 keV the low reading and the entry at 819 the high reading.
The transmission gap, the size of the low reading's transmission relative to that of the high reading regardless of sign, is 0.38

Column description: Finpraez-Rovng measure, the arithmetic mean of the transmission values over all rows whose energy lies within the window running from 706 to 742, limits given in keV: 2.10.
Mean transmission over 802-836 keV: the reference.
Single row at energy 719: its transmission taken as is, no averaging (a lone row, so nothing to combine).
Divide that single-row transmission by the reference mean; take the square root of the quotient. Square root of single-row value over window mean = 1.20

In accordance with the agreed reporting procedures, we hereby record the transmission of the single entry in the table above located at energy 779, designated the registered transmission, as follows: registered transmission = 1.84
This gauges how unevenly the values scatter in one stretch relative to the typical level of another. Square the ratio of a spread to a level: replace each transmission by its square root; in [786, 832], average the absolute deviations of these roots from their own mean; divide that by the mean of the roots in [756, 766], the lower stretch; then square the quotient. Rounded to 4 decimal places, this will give 0.0018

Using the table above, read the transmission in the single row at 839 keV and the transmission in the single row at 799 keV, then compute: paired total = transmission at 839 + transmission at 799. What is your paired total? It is 2.8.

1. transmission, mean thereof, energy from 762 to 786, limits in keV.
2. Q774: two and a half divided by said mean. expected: 1.29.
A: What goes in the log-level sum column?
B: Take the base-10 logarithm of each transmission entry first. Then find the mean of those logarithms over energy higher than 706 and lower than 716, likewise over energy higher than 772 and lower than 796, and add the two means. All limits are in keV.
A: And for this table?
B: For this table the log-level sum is 0.59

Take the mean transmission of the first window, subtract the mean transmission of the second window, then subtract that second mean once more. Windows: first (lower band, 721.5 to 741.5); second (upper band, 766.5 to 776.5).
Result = -2.12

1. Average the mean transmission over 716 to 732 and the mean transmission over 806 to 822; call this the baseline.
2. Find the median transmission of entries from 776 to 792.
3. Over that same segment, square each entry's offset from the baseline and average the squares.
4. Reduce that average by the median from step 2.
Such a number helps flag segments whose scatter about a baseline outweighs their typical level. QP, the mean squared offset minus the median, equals -1.66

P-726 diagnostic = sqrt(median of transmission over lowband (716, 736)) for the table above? 1.47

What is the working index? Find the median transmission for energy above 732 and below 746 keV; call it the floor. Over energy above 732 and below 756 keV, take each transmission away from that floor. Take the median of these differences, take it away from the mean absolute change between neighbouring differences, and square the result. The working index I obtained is 0.16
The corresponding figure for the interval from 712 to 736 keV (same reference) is 0.45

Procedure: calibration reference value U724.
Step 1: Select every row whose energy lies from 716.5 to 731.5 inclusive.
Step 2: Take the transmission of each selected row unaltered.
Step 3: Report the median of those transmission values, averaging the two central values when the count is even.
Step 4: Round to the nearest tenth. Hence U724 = 2.3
